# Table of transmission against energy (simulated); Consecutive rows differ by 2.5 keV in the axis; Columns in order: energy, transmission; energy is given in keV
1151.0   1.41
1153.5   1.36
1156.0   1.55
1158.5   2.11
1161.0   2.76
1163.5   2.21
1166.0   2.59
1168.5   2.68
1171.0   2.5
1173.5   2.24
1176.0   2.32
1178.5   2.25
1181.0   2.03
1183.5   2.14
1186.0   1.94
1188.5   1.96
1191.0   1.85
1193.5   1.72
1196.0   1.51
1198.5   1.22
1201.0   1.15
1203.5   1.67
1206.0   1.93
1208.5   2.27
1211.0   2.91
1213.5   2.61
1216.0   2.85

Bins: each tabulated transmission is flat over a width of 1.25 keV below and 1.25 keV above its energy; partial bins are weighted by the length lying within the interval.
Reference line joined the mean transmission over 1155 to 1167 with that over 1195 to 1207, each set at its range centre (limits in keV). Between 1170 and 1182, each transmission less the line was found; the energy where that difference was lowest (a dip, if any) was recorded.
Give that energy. 1181.0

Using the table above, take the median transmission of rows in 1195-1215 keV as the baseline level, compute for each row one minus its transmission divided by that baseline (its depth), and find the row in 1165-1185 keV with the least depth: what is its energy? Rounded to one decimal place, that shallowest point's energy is 1168.5 keV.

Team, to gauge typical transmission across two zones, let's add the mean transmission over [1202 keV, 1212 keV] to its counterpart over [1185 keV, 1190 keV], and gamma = 4.1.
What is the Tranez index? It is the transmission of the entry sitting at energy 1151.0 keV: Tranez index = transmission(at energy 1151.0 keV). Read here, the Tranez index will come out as 1.41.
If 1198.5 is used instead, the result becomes 1.22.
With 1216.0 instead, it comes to 2.85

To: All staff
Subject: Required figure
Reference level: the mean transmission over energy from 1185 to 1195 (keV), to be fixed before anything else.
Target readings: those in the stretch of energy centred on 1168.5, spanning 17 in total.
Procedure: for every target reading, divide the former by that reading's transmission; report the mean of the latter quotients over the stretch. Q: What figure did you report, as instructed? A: 0.76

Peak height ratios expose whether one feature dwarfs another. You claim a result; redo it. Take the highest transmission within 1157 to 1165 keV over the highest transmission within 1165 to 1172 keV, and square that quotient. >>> 1.1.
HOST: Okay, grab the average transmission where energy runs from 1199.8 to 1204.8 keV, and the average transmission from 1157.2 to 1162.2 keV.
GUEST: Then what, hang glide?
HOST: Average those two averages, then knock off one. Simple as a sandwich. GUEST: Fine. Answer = 0.92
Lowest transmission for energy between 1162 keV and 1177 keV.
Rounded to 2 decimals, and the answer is 2.21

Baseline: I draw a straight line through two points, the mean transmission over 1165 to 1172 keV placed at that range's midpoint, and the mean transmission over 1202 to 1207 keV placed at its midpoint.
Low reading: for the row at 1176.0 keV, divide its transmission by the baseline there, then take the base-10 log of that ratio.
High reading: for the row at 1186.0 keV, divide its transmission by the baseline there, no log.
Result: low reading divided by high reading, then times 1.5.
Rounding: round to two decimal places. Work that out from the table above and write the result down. -0.03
